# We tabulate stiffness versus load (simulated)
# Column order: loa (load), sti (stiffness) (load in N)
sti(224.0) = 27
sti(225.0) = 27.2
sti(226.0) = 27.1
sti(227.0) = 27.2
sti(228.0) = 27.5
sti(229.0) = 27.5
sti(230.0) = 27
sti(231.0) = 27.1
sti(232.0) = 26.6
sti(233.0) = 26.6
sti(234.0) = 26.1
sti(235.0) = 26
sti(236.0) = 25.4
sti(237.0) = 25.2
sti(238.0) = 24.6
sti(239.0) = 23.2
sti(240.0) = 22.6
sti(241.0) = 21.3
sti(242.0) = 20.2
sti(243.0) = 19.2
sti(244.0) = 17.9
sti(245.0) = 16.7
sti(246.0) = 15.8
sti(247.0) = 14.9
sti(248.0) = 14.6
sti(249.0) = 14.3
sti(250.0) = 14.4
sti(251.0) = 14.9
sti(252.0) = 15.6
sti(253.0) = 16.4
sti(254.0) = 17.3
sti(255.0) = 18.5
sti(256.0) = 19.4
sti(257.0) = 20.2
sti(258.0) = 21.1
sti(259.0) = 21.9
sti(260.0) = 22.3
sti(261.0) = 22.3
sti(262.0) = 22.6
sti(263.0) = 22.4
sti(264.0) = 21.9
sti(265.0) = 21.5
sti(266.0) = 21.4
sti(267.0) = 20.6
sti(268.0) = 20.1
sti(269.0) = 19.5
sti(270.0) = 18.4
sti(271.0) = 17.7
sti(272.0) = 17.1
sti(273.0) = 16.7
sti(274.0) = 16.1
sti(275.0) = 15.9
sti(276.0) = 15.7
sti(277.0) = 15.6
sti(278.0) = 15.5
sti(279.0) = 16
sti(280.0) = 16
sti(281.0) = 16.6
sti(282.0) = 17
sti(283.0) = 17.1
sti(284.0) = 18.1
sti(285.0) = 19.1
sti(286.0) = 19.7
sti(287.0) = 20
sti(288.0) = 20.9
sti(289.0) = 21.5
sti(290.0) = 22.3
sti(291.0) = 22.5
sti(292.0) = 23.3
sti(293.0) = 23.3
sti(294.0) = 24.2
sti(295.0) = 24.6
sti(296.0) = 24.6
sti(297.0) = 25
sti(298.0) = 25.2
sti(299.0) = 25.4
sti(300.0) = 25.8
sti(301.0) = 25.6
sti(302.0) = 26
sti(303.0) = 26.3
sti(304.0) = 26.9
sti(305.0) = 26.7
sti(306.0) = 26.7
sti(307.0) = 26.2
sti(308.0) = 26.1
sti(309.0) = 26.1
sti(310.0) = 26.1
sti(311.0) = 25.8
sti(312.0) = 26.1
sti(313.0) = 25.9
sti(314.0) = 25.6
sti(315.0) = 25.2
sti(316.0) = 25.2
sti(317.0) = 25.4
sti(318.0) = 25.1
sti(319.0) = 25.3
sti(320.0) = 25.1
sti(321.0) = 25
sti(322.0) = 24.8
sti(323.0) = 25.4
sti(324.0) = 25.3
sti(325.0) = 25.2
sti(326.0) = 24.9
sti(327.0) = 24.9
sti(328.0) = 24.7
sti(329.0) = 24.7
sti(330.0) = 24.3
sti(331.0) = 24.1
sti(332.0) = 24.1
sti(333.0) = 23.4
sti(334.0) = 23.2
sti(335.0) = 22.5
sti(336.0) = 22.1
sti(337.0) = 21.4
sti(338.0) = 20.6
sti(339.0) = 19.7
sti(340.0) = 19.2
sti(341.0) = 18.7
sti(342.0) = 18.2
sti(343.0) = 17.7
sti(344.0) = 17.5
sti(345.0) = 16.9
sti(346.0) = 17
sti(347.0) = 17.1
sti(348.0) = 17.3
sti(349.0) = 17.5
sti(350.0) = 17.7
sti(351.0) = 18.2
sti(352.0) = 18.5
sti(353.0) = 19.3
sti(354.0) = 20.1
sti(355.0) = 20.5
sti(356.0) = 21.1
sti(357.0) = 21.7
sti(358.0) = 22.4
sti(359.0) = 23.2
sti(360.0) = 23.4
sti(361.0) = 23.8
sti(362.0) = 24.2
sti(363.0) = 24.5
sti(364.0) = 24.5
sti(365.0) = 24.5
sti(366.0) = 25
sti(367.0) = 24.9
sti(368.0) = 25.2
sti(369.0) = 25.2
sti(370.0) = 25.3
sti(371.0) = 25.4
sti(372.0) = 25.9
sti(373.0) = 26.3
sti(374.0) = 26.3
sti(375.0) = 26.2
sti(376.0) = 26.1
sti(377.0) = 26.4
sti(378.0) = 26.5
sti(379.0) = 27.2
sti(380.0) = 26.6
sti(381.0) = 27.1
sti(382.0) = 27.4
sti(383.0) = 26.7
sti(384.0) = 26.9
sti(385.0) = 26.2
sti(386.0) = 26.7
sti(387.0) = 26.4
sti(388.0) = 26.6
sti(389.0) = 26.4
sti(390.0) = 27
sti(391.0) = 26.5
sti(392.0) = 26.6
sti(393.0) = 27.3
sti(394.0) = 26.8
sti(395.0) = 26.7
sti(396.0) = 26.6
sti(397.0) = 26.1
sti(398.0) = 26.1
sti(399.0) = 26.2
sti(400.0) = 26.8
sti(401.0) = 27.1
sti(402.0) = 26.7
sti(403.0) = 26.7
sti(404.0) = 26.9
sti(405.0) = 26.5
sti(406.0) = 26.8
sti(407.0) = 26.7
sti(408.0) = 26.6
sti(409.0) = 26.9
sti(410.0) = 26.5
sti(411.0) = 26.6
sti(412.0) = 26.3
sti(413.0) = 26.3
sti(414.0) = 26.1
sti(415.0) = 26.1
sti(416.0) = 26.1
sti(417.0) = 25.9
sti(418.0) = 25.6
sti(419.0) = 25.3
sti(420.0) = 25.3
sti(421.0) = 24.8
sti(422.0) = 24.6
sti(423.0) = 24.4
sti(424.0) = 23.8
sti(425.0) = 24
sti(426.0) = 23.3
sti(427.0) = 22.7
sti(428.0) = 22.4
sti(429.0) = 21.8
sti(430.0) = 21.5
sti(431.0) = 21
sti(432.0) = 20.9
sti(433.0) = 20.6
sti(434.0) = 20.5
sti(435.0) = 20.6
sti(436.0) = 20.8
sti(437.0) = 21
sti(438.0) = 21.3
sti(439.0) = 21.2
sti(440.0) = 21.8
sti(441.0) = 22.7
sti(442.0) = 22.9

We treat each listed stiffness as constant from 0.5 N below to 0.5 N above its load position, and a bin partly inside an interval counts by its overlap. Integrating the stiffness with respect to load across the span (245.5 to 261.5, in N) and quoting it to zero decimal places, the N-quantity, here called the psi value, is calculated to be 284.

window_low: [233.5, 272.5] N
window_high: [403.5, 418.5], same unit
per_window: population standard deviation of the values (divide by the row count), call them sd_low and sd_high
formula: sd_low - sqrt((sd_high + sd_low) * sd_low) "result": -0.2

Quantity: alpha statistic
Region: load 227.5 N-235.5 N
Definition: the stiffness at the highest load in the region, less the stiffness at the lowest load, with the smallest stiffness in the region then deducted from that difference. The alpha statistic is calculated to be -27.5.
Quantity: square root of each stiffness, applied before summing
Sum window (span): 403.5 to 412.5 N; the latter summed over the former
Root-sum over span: 46.5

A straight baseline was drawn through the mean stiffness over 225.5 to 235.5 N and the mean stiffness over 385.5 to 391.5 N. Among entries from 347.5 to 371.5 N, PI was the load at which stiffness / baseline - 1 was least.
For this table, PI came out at 348.0 N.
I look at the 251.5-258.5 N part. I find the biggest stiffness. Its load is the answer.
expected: 258.0 N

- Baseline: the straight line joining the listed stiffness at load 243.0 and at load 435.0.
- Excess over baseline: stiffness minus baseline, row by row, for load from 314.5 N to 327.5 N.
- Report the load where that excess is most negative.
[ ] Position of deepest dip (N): 322.0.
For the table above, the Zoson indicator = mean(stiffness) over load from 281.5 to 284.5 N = 17.4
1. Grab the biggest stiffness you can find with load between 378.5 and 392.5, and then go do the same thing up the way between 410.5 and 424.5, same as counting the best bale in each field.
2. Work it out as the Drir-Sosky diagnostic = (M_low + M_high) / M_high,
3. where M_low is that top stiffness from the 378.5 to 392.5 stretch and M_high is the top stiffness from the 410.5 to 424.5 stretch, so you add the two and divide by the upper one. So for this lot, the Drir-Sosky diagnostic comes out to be 2.03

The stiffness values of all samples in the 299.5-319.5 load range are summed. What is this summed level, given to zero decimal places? 518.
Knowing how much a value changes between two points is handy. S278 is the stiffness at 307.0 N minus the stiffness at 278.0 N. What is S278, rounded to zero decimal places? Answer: 11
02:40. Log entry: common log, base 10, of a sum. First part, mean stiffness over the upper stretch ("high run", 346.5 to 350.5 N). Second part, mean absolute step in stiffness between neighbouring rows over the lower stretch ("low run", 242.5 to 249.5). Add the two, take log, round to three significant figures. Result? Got 1.26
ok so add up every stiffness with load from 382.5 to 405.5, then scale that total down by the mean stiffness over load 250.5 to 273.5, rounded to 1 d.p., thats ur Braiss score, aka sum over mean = 31.3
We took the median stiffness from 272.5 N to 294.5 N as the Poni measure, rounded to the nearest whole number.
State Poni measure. 18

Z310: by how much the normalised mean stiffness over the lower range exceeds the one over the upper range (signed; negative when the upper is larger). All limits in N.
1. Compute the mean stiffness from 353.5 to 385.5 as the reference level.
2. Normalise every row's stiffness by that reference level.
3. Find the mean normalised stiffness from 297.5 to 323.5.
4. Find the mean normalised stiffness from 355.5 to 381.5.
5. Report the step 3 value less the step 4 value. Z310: 0.03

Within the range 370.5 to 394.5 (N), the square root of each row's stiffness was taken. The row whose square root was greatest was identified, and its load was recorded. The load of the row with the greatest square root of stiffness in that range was 382.0 N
